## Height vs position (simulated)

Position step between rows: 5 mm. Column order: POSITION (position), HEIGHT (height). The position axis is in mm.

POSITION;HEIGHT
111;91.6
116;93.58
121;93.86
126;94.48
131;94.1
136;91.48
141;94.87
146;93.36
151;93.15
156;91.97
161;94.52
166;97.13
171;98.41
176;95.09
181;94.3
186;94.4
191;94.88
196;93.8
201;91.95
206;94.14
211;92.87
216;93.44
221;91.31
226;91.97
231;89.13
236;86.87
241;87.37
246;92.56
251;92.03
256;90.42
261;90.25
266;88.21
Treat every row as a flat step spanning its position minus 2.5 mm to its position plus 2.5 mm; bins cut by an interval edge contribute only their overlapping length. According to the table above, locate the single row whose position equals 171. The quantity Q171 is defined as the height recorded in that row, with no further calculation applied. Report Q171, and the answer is 98.41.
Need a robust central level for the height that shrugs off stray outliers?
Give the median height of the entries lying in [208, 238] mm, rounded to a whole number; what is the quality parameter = 92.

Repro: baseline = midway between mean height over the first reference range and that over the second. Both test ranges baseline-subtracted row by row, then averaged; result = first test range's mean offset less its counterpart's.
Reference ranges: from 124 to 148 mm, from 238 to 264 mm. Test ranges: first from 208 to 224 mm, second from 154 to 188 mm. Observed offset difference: -2.6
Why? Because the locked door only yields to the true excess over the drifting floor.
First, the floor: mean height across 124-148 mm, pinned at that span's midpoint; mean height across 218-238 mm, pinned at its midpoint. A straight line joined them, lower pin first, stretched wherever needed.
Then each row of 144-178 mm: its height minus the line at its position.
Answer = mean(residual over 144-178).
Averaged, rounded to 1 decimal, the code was 2.2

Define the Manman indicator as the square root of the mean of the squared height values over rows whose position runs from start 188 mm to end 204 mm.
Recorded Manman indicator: 93.6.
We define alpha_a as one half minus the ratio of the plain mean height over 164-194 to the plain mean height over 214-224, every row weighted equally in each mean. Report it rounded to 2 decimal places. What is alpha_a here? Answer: -0.54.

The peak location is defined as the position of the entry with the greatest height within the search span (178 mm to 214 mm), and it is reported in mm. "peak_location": 191 mm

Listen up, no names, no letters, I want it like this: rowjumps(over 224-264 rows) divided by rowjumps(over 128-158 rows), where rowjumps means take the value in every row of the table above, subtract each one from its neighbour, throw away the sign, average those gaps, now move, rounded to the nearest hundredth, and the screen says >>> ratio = 1.05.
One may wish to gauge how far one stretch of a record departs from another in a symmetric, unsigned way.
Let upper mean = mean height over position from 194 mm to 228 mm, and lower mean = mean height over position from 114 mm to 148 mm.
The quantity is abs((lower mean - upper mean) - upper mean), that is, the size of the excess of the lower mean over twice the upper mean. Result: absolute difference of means 92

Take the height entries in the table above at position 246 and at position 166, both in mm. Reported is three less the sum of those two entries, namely -187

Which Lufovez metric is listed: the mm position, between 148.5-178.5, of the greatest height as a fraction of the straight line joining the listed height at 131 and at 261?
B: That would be 171 mm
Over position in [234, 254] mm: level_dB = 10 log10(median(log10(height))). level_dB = 2.91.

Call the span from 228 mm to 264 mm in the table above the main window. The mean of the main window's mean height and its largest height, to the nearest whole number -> 91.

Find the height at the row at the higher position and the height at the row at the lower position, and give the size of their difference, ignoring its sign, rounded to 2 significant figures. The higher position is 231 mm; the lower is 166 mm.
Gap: 8.0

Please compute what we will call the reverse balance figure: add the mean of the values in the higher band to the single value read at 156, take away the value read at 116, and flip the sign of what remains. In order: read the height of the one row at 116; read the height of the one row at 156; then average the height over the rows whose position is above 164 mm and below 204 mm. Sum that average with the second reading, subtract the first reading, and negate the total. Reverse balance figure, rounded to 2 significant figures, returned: -93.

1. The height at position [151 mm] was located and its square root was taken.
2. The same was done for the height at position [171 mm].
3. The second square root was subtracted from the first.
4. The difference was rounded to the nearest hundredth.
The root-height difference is -0.27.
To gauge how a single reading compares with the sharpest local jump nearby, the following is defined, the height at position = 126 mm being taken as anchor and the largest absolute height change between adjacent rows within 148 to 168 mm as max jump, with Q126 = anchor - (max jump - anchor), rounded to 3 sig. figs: 186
